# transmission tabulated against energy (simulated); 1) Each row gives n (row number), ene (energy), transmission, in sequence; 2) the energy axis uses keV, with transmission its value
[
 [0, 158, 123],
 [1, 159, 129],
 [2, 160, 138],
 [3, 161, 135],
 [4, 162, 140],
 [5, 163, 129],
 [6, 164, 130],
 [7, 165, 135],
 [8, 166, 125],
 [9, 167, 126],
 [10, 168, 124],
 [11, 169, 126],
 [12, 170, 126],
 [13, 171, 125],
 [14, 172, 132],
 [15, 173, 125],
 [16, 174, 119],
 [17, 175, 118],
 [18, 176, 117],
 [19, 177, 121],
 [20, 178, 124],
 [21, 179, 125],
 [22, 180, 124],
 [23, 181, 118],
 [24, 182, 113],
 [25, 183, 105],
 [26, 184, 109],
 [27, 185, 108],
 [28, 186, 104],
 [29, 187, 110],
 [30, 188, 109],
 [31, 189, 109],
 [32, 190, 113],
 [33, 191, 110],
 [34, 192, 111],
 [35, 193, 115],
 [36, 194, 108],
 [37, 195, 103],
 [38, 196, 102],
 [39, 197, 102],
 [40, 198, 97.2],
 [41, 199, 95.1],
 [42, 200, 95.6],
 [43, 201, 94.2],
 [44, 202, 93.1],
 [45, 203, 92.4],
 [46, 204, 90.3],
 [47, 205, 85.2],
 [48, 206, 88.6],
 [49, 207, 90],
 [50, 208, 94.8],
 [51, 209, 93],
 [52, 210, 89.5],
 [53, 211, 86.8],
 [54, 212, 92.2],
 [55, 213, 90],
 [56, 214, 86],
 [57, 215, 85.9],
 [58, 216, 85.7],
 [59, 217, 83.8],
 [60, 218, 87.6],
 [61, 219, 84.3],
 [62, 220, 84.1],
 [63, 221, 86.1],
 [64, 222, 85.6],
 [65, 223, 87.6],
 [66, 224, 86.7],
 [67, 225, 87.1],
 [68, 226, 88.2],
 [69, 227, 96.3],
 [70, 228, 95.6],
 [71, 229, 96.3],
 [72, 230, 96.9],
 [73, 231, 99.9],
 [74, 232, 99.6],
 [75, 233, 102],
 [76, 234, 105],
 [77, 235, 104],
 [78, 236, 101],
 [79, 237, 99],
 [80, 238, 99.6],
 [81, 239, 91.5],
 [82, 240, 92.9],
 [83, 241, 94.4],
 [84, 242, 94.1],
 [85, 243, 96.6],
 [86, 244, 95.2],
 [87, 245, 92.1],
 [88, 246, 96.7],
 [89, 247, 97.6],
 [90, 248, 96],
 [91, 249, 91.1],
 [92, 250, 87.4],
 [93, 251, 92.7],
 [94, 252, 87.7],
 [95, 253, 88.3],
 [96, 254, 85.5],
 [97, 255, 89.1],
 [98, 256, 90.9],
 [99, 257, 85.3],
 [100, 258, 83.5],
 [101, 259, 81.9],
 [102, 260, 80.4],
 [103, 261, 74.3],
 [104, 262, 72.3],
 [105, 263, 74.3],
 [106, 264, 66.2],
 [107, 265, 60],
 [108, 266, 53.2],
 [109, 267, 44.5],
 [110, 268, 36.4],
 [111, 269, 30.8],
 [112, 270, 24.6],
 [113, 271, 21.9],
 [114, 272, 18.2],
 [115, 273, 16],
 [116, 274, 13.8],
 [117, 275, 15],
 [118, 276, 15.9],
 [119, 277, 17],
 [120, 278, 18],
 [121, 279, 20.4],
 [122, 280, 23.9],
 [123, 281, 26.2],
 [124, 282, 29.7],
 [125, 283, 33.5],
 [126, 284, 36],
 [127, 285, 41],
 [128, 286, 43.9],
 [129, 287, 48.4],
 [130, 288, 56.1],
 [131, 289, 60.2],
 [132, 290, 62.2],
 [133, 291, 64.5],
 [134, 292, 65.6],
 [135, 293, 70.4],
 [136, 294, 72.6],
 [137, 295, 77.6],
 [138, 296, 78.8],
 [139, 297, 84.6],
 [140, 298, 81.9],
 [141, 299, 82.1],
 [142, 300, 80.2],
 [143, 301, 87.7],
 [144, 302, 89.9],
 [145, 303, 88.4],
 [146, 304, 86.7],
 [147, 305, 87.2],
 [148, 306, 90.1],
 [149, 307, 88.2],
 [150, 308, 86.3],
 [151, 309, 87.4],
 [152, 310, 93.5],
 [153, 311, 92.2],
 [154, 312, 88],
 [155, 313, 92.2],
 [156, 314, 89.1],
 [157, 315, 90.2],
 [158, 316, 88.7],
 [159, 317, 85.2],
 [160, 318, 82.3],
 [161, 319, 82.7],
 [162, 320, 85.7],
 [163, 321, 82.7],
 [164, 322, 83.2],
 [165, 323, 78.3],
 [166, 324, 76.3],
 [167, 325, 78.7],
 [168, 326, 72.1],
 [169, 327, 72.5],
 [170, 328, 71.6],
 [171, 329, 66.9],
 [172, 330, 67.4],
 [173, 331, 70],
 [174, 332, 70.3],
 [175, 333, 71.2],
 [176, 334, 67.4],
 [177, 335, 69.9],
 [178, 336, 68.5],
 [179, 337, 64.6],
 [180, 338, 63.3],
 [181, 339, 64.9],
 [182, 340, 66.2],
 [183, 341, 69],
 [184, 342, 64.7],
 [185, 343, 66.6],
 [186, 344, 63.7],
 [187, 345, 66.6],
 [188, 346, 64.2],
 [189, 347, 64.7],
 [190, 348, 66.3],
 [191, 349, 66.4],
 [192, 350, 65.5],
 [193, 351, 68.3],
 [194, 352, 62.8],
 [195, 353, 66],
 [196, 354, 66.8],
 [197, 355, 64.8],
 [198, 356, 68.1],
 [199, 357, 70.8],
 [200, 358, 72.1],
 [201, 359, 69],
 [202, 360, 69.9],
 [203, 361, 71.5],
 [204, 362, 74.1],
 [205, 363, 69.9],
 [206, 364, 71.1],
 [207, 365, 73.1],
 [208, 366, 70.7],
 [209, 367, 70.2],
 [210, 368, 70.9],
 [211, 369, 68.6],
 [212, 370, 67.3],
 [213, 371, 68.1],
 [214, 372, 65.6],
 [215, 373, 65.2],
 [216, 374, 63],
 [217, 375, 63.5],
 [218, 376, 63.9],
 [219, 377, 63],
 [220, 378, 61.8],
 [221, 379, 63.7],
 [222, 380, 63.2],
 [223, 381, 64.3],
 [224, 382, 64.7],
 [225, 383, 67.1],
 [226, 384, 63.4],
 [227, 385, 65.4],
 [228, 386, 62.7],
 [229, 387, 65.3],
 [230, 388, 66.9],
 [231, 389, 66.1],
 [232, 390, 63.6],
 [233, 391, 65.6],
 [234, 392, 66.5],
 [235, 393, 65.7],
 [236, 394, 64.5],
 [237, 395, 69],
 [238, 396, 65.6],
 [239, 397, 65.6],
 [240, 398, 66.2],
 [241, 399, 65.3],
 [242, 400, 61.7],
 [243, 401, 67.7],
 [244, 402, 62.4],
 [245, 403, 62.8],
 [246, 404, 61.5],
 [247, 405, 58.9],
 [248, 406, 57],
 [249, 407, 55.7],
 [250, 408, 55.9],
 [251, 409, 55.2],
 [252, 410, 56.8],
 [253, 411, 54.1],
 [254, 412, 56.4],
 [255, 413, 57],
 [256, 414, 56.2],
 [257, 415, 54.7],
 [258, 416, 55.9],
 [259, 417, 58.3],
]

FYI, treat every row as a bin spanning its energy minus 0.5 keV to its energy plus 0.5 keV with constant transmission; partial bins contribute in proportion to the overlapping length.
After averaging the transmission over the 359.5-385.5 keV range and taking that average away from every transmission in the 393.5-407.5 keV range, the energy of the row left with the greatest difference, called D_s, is 395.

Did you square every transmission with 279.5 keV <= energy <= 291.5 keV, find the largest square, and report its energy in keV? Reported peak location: 291 keV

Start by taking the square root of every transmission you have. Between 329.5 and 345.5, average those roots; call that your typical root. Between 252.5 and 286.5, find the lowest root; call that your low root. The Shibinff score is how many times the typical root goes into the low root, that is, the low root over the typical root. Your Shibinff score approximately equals 0.5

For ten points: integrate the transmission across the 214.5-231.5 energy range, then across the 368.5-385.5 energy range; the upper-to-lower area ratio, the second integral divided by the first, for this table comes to 0.73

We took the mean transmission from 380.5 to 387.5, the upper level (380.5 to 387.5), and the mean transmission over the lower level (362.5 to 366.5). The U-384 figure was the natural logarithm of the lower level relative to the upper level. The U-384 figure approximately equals 0.1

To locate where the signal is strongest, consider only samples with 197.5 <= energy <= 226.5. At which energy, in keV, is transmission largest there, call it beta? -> 198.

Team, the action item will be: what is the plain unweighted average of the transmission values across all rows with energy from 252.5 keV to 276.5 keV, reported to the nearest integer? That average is 55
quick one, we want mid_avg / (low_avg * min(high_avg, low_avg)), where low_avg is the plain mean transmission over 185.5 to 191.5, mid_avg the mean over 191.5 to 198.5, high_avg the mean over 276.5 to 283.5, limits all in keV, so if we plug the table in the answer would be 0.040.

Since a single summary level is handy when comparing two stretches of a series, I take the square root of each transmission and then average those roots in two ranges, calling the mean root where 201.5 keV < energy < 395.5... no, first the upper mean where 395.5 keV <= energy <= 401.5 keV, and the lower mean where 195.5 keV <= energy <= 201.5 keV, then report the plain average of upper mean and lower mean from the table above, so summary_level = 9.0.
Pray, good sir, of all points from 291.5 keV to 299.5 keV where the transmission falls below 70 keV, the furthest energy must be 292 keV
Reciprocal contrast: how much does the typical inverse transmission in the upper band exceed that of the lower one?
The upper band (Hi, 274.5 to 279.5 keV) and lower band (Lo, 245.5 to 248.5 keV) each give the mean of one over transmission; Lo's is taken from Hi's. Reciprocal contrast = 0.048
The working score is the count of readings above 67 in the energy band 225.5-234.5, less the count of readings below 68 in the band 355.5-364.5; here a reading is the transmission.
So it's 9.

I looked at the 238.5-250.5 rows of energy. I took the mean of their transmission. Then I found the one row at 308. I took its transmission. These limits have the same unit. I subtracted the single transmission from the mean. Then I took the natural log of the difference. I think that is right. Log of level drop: 2.0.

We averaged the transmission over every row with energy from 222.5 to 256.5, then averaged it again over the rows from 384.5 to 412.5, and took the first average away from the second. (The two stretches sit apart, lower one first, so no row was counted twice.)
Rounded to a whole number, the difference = -32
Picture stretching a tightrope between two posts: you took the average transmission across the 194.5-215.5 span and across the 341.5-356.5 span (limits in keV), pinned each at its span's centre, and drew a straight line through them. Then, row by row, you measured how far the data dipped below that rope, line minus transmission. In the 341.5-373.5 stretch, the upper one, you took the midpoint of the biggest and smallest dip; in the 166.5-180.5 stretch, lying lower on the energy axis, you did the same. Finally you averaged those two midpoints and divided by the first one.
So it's 3.8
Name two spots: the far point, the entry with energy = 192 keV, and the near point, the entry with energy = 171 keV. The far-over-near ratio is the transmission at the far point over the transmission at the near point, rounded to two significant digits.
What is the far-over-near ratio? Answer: 0.89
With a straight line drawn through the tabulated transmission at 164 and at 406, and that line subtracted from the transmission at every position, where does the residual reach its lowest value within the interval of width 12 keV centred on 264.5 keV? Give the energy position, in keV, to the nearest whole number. 270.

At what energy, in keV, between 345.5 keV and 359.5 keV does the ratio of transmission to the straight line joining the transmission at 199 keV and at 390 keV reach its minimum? 352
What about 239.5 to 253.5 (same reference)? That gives 250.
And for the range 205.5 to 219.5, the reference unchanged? 217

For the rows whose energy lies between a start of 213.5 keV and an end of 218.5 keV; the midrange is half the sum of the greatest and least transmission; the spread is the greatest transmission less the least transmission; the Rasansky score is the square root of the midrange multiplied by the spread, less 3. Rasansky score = 15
